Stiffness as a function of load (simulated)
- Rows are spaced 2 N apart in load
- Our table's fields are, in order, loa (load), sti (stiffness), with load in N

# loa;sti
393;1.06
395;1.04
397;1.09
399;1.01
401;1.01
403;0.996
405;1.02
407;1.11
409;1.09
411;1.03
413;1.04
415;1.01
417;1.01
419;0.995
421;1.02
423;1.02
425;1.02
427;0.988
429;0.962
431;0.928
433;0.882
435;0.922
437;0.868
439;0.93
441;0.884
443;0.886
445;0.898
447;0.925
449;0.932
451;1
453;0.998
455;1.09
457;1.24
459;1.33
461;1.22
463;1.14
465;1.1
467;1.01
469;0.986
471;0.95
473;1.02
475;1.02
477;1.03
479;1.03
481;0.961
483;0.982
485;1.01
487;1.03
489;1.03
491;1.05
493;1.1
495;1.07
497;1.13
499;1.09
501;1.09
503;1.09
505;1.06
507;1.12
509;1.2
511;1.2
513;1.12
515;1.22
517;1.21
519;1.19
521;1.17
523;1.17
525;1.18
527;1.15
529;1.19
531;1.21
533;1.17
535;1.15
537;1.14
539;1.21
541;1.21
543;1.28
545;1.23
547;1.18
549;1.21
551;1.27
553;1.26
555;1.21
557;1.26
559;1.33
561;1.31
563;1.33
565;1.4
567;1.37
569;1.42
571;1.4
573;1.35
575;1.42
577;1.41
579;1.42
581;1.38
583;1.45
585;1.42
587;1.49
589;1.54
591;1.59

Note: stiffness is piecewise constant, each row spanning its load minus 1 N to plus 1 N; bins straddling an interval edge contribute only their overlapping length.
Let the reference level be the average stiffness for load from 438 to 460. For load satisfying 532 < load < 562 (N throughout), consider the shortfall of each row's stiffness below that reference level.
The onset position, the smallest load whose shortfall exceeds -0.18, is 533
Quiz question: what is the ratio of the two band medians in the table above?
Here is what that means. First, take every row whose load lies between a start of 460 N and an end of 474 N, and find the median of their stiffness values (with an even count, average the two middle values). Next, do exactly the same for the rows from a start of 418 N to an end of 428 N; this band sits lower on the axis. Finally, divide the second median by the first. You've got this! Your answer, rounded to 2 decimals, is 1.00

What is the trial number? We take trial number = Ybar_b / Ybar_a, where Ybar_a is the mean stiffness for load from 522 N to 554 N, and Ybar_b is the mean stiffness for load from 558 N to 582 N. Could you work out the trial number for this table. 1.15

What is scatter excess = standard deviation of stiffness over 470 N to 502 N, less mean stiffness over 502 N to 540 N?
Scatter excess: -1.12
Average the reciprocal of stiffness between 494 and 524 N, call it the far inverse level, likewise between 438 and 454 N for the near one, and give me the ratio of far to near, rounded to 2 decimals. 0.82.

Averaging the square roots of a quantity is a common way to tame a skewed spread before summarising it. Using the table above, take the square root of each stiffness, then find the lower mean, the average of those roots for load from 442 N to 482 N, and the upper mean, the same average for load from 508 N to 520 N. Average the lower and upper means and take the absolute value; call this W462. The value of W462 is 1.05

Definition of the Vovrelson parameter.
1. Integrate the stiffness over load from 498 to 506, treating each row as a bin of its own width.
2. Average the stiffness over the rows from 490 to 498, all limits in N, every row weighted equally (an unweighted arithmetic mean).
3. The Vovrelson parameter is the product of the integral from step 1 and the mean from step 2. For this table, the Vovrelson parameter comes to 9.4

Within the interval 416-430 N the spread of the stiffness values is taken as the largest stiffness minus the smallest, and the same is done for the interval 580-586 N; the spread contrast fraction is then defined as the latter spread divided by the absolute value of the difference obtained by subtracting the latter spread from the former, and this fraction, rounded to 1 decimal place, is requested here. 5.8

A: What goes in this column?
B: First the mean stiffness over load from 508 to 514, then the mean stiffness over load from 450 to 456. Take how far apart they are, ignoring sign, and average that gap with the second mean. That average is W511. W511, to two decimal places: 0.59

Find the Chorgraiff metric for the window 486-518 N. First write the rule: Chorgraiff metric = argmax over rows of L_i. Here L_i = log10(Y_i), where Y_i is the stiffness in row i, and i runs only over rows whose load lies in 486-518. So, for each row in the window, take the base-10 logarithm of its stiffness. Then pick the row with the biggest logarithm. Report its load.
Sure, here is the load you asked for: 515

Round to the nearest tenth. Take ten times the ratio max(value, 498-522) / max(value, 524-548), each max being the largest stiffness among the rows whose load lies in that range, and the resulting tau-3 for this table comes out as 9.5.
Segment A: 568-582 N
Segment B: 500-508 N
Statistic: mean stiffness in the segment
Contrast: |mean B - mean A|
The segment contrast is 0.31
